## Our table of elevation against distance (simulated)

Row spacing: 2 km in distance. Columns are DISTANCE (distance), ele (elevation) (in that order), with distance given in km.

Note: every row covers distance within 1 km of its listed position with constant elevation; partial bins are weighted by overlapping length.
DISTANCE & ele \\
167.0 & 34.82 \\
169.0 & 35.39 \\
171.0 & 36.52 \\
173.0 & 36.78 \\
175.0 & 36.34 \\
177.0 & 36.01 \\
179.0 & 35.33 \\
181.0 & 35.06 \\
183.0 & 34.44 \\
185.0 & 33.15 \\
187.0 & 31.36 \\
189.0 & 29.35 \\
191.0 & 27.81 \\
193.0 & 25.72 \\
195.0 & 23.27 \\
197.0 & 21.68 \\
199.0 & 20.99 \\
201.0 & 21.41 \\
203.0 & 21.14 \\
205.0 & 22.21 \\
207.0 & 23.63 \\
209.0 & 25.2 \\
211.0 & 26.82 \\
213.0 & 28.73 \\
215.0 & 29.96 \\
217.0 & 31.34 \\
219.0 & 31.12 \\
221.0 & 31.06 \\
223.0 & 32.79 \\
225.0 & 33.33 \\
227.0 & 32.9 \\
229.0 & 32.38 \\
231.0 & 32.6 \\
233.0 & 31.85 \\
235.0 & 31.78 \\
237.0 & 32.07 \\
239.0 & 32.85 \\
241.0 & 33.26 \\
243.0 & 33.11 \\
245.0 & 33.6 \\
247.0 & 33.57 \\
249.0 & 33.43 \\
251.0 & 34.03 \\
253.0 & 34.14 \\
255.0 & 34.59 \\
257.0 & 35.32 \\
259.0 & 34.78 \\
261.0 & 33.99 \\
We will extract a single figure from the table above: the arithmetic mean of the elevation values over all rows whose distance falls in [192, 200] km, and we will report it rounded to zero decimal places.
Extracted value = 23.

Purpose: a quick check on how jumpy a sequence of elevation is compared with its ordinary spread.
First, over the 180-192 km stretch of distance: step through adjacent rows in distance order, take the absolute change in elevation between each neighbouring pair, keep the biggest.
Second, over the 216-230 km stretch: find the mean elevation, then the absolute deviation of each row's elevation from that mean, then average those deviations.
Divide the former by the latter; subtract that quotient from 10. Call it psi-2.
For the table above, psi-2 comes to 7.6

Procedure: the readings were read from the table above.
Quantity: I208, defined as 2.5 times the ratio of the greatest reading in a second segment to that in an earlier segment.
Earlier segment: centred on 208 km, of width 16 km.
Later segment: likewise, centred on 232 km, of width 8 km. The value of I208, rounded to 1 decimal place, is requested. 2.7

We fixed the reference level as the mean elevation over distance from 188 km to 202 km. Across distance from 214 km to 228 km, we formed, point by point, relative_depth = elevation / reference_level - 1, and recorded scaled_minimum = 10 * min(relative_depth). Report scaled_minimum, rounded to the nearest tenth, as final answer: 2.3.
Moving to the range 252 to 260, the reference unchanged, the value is 4.0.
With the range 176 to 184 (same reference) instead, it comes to 4.2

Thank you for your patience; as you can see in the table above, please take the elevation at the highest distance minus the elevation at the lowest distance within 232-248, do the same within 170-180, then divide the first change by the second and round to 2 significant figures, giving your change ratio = -1.4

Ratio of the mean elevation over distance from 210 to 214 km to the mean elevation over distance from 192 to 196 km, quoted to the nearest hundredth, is 1.13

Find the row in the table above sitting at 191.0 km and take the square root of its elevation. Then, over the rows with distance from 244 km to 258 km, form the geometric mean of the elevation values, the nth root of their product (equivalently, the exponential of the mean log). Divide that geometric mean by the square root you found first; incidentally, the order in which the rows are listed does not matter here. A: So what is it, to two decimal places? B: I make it 6.46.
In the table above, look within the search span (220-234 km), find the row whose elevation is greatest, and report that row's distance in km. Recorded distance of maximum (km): 225.0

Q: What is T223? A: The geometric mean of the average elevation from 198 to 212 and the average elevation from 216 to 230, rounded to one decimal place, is 27.2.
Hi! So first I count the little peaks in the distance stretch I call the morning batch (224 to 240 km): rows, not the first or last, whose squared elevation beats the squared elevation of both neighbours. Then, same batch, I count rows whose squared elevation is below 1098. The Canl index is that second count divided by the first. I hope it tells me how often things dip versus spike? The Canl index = 7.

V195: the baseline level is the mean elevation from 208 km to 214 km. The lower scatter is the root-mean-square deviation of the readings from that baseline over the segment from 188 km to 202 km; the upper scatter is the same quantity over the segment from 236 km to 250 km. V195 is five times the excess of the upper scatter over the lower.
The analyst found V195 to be 11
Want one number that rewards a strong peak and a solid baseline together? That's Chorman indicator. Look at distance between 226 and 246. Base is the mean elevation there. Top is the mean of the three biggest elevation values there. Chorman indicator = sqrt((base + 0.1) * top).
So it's 33.0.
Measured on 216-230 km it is 32.6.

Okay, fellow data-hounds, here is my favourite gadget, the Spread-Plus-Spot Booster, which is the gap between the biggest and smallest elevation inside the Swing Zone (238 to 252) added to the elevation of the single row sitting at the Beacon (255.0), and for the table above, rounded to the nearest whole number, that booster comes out 36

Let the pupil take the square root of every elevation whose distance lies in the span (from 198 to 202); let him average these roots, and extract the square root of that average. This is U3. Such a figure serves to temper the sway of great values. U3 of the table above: 2.15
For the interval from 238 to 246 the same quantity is 2.40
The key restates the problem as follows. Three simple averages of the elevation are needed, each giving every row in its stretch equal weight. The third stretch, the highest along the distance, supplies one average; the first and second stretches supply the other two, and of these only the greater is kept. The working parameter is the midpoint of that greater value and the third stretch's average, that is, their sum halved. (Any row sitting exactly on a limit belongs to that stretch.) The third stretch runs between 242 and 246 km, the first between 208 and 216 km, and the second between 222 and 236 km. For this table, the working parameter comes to 32.9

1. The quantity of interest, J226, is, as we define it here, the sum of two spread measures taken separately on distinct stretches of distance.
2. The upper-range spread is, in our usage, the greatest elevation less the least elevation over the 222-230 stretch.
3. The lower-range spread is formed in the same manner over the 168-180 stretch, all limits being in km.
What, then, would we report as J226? 2.4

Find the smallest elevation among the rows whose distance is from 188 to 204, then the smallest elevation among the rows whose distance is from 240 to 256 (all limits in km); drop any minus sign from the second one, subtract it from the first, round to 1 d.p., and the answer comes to -12.1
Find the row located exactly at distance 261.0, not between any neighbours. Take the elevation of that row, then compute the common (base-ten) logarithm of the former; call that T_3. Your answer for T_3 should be 1.53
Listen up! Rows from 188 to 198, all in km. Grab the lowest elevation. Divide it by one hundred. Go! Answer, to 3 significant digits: 0.217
